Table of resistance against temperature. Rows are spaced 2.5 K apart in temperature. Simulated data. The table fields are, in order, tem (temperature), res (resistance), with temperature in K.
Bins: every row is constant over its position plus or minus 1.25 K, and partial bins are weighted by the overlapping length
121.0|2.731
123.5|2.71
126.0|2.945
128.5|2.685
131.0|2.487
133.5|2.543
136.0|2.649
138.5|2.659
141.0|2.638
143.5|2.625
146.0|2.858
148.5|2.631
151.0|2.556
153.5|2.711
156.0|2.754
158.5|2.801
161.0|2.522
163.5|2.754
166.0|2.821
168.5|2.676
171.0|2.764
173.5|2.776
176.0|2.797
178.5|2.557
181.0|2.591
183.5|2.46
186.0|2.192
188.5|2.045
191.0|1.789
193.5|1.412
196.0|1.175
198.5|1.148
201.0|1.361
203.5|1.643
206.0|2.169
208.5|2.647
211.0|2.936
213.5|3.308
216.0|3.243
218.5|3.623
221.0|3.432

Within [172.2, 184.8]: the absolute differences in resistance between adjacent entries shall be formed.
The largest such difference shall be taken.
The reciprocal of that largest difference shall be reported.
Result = 4.17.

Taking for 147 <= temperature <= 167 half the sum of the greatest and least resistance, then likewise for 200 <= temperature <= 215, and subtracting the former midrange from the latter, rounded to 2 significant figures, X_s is -0.34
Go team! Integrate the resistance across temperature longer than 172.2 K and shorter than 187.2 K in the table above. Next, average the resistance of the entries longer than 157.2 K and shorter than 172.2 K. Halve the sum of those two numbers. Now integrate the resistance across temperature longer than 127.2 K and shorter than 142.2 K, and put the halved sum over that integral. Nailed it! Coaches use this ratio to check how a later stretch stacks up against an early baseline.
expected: 0.526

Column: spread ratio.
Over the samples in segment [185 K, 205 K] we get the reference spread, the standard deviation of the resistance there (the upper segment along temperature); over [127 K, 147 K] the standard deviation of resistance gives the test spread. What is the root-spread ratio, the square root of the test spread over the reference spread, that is 0.53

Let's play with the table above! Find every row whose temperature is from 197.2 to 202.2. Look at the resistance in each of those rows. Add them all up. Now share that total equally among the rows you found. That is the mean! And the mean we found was 1.3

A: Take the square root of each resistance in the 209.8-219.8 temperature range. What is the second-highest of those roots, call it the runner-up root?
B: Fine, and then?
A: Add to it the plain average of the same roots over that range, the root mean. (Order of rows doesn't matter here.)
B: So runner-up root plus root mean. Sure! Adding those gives 3.63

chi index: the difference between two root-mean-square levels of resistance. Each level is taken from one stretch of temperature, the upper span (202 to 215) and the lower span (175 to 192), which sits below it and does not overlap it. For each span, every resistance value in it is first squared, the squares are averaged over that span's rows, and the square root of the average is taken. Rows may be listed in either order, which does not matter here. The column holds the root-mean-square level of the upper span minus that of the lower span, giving 0.237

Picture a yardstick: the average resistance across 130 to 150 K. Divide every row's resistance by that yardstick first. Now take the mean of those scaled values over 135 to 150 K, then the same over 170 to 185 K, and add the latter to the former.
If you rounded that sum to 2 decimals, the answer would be 2.02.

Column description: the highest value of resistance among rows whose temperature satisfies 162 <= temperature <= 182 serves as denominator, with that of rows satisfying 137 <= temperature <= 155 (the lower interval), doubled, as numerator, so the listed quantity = 2.03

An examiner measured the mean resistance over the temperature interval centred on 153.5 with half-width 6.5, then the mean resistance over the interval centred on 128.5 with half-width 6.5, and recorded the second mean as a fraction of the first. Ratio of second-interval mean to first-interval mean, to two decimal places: 0.99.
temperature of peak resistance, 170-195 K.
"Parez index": 176.0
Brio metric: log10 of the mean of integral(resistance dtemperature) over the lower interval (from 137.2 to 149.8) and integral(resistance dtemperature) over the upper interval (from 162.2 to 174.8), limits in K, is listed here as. 1.53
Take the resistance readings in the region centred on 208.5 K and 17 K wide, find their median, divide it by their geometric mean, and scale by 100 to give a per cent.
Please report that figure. 112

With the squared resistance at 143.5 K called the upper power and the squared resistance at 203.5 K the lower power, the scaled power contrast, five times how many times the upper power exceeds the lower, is 13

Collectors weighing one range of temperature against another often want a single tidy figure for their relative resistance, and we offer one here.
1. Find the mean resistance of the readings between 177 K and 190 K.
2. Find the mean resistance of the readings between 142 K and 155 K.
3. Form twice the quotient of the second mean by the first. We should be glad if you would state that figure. 2.26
